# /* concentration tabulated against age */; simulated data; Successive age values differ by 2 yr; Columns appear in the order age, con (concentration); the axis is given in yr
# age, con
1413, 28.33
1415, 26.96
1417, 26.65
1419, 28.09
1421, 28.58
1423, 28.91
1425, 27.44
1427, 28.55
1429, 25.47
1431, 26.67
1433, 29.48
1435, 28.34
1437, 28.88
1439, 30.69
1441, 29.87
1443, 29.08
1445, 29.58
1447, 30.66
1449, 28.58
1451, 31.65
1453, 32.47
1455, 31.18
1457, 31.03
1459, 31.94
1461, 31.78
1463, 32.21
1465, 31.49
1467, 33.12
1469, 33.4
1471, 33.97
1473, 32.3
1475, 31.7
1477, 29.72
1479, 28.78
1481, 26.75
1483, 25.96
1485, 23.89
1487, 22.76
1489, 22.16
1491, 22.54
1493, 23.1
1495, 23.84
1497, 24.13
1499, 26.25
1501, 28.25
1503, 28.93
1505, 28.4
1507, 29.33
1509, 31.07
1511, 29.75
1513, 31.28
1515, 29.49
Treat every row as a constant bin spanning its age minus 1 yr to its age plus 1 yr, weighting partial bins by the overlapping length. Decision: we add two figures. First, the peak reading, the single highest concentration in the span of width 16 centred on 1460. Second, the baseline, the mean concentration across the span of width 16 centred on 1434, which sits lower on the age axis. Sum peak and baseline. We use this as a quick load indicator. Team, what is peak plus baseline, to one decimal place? 61.6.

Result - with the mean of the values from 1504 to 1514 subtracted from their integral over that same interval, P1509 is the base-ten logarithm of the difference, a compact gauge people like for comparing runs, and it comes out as 2.43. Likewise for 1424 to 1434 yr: 2.39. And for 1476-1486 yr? 2.39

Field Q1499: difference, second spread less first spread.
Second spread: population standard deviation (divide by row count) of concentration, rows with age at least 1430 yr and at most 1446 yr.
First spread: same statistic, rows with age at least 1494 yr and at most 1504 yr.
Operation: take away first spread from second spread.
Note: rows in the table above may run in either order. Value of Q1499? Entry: -0.95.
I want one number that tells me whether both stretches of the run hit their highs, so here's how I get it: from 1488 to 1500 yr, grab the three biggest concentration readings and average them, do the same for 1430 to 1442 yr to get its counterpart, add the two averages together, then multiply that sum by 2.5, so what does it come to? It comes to 137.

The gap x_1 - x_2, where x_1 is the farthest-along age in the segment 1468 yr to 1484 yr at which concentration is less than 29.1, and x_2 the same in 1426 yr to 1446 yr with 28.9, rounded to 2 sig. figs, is 46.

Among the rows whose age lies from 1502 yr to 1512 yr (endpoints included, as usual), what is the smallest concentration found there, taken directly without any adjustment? 28.4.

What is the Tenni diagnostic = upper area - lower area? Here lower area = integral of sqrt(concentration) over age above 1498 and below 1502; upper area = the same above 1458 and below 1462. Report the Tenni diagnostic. 1.7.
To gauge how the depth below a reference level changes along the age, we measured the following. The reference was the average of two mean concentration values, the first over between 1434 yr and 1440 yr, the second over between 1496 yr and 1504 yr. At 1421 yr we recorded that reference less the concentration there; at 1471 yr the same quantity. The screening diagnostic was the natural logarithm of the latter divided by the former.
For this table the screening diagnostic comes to 2.5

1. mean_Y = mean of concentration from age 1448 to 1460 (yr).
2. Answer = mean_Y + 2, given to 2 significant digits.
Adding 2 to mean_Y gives 33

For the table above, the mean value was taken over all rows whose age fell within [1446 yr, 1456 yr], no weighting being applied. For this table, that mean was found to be 31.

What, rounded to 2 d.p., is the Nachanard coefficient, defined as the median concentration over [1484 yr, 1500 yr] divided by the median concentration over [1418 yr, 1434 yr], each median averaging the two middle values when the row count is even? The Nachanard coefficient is 0.83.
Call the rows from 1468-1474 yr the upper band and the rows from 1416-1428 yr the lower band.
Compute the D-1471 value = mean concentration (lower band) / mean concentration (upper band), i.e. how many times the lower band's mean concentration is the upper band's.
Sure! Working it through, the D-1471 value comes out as 0.84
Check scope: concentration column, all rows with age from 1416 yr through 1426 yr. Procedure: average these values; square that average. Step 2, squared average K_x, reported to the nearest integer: 780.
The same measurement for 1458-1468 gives 1031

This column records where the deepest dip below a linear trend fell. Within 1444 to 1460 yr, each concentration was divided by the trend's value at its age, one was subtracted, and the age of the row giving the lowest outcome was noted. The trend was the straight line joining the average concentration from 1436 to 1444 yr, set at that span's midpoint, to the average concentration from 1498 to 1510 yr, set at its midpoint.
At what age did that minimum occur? 1449 yr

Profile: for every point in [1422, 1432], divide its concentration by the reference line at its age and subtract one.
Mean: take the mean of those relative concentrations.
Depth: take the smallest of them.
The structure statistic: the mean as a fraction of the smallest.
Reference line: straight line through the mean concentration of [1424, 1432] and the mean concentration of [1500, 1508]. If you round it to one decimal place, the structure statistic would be -0.3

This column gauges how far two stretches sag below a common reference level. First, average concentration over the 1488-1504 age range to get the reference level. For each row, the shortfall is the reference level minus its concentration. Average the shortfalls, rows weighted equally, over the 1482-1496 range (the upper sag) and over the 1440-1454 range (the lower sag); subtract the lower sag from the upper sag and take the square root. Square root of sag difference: 2.6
